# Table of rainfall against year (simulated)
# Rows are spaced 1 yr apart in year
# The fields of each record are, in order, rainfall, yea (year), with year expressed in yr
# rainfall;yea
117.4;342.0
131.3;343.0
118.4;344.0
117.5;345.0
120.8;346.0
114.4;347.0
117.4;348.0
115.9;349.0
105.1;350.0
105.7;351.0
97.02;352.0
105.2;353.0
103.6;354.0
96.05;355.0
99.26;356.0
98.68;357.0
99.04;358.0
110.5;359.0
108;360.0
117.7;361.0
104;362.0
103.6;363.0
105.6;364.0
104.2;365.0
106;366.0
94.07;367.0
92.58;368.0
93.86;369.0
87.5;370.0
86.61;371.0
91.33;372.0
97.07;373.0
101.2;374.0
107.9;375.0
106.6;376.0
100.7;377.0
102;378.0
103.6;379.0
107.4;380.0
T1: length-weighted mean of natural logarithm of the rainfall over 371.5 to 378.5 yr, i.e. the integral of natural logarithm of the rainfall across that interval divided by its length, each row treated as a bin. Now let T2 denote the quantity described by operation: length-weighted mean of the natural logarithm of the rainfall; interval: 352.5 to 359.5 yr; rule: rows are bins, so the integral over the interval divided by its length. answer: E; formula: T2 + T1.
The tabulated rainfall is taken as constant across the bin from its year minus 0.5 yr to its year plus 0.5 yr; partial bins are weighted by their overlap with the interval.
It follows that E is 9.24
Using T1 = 4.613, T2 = 4.622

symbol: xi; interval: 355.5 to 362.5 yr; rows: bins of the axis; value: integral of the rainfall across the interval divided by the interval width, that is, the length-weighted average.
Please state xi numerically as 105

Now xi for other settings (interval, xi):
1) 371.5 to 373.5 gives 94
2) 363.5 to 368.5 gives 100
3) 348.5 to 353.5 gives 106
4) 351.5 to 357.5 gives 100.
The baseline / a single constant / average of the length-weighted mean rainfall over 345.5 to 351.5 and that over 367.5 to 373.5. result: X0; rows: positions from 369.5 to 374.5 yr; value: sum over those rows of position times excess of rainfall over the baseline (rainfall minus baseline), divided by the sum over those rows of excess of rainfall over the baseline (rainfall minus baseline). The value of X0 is 371.2 yr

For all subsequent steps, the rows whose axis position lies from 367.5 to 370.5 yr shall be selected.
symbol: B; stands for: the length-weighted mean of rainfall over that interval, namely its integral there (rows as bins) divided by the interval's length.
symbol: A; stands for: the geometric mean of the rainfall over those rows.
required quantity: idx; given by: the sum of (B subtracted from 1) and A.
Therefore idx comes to 0.96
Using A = 91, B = 91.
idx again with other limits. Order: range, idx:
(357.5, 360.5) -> 0.88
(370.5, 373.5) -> 0.90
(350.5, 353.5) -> 0.92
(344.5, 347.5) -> 0.97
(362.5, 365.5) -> 1.00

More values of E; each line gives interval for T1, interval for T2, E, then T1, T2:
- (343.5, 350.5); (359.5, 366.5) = 9.42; 4.750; 4.672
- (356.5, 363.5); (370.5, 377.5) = 9.25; 4.661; 4.590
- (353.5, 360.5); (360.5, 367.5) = 9.28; 4.625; 4.652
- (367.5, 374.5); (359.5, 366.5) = 9.20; 4.530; 4.672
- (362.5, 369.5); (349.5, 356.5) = 9.22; 4.603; 4.621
